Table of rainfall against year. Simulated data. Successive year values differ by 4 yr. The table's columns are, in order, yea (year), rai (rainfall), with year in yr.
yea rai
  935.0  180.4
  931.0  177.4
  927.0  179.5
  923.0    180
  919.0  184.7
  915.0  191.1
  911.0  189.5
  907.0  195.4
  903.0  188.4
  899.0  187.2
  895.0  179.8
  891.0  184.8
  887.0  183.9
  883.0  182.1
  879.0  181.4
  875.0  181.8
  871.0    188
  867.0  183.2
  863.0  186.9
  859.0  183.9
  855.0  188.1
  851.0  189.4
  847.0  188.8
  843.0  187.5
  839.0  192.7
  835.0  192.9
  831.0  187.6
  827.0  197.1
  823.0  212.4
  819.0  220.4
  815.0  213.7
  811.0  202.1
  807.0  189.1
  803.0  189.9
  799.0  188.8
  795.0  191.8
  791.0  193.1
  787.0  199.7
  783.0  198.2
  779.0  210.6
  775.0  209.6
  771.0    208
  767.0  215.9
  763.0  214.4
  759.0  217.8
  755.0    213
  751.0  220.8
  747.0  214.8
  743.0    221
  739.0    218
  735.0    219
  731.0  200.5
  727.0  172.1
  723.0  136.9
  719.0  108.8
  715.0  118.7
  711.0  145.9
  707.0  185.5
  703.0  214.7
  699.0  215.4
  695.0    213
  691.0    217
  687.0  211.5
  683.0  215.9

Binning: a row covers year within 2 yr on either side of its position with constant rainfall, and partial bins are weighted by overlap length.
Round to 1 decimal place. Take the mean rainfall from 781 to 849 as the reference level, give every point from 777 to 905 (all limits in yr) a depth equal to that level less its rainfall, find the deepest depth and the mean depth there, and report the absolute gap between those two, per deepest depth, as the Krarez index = 0.7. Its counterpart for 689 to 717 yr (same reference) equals 0.9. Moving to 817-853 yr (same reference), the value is 1.0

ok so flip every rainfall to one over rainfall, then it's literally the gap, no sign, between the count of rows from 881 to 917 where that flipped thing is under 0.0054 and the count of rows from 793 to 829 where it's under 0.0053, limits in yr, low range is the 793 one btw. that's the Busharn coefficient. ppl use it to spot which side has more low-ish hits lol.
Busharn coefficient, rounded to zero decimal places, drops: 4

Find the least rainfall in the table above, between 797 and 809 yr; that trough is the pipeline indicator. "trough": 188.8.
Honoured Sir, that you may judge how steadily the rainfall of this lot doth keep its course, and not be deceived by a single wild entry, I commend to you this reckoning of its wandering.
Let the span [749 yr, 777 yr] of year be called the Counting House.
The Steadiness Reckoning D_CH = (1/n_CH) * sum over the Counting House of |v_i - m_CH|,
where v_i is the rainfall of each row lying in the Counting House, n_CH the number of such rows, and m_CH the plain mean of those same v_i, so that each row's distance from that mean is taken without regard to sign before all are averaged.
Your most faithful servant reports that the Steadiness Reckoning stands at 3.4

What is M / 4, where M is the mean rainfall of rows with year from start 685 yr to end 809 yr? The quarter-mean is 49.0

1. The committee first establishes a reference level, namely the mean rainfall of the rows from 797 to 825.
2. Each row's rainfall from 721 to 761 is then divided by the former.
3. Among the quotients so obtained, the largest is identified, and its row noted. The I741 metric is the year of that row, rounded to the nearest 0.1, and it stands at 743.0 yr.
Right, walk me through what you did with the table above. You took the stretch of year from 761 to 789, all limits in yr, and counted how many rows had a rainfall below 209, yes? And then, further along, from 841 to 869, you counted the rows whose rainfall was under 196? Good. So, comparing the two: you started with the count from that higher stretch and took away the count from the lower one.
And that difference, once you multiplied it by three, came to 12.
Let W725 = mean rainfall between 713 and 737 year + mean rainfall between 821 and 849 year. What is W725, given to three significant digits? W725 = 353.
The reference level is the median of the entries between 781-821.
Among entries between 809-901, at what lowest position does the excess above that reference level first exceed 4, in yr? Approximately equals 811.0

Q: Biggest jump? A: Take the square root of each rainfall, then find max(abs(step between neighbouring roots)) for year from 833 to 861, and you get 0.19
